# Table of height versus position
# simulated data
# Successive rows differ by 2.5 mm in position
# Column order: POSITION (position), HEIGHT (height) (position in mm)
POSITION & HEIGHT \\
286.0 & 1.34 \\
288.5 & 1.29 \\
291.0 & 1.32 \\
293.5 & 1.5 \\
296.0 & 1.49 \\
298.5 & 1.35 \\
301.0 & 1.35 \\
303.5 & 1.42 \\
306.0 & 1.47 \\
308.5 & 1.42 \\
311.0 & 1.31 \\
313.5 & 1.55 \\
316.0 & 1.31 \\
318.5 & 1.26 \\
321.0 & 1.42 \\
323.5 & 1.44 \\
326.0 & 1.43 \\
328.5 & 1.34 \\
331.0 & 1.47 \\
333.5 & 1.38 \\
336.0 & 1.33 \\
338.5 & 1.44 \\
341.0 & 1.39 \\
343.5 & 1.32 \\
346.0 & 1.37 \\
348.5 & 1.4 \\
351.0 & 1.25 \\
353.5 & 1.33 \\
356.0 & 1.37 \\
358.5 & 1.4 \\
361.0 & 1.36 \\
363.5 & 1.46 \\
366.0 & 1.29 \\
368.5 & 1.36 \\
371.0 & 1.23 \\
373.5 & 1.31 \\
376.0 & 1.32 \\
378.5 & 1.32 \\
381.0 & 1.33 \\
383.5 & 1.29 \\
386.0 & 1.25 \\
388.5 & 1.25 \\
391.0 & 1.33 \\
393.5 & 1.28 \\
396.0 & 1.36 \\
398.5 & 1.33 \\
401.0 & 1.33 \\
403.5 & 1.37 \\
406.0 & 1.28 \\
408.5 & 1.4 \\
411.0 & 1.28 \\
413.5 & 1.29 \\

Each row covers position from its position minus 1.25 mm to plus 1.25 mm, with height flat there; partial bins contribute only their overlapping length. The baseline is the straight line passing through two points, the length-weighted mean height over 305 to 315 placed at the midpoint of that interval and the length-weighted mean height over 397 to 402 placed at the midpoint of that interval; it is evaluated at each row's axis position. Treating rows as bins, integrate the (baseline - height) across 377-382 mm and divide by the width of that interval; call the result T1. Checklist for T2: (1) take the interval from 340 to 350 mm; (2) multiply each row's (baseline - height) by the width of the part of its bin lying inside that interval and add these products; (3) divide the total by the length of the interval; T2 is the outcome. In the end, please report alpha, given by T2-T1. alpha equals 0.00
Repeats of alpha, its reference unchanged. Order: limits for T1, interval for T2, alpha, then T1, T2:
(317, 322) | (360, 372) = -0.06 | 0.088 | 0.028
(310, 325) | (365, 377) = 0.02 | 0.041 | 0.062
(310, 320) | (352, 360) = -0.05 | 0.068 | 0.018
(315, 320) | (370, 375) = -0.05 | 0.134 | 0.088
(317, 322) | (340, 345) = -0.05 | 0.088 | 0.042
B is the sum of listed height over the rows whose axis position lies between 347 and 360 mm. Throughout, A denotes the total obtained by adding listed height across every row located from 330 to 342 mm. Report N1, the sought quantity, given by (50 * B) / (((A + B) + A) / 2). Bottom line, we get 32.5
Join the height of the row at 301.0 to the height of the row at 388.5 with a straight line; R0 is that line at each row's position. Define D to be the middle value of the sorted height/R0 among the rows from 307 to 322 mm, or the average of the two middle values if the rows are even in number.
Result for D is 1.02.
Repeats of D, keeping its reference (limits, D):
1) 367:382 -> 1.05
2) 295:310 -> 1.06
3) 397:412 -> 1.08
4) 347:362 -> 1.06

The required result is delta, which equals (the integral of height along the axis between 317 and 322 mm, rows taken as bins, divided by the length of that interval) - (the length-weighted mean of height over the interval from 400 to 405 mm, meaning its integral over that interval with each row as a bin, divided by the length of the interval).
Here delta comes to -0.01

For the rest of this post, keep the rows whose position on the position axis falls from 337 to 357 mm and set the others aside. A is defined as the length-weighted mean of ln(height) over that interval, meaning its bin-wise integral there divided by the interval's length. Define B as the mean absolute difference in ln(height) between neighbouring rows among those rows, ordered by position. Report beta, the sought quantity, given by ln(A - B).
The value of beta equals -1.37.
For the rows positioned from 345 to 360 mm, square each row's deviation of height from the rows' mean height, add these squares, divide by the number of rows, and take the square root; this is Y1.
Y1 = 0.052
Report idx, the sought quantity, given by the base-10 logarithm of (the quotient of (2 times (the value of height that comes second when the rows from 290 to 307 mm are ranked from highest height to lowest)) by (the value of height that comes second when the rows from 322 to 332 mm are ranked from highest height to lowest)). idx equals 0.316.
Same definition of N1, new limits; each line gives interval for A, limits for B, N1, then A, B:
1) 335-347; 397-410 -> 32.9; 6.85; 6.71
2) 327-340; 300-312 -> 33.4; 6.96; 6.97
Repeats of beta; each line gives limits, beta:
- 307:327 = -1.41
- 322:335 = -1.25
